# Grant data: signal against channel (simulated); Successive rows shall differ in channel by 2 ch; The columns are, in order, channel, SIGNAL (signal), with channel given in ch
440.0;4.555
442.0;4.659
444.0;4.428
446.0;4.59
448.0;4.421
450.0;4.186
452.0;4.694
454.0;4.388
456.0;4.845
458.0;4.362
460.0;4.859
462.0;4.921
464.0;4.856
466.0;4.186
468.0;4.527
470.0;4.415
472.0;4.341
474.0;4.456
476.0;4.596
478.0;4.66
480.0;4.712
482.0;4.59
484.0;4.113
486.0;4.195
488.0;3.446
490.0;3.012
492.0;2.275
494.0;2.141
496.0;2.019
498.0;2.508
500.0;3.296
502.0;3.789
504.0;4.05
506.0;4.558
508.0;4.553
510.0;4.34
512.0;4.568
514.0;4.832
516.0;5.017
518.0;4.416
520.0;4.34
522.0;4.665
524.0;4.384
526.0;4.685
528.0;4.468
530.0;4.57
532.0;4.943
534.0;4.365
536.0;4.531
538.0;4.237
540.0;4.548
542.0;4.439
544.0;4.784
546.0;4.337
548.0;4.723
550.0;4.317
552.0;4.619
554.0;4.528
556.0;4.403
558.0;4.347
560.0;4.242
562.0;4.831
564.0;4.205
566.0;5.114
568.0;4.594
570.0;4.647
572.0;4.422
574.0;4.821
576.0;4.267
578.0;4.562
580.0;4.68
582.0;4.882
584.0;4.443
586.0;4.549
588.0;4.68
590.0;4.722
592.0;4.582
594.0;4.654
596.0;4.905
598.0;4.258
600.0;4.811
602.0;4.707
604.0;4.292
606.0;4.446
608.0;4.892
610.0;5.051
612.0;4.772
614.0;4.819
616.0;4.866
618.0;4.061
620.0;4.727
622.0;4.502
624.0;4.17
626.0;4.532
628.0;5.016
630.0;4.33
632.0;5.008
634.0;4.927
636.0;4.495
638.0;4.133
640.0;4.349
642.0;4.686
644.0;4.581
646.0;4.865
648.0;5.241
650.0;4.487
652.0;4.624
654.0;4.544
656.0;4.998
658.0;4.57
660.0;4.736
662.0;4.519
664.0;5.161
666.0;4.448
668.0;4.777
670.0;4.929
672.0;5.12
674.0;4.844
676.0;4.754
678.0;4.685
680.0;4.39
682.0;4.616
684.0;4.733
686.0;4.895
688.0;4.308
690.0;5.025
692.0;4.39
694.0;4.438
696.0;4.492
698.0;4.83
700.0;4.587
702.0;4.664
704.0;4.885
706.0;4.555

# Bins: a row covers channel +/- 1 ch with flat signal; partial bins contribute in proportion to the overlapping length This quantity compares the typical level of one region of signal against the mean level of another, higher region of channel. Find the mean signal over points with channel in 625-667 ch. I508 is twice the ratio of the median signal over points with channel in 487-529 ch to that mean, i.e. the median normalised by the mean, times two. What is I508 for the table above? 1.86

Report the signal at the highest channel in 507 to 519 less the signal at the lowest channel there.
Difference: -0.14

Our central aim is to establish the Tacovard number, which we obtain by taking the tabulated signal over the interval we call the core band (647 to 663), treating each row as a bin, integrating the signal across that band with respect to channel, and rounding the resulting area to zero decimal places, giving 75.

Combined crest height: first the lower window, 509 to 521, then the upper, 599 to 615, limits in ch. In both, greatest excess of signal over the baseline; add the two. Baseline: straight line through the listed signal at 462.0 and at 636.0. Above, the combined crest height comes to 0.7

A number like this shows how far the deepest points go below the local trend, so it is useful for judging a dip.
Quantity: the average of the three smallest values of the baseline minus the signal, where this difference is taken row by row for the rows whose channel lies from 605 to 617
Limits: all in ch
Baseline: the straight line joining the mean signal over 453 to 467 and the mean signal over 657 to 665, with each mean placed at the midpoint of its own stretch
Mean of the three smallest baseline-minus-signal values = -0.22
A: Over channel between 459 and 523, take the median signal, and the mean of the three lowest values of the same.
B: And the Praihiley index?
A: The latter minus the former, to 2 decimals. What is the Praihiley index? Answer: -2.27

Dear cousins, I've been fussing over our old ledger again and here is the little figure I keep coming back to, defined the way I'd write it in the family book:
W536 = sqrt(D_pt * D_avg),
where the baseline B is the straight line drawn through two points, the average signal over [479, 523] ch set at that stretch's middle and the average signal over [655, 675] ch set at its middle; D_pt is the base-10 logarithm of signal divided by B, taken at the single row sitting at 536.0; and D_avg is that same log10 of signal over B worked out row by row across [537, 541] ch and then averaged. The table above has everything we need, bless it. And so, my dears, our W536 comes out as 0.037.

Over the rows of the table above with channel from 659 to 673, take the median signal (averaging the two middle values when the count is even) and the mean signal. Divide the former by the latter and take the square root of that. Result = 1.00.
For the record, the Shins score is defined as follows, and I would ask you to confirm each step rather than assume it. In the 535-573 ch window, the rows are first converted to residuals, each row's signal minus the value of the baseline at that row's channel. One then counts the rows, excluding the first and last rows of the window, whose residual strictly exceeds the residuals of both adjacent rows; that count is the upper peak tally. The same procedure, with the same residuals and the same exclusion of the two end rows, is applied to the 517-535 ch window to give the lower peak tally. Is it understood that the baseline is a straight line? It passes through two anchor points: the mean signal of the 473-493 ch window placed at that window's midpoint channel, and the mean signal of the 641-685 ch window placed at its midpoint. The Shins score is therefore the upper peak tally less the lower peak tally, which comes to 4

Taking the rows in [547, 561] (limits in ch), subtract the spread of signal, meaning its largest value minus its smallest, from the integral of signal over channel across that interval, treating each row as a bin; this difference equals 62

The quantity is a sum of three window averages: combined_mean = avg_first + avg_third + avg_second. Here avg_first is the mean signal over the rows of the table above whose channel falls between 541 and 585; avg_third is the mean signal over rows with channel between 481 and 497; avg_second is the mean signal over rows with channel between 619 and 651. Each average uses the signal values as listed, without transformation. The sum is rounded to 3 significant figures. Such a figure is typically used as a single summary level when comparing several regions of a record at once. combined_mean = 12.4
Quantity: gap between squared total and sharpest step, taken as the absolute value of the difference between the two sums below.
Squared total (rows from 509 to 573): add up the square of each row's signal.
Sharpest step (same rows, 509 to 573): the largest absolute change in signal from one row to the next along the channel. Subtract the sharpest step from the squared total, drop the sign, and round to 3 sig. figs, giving 662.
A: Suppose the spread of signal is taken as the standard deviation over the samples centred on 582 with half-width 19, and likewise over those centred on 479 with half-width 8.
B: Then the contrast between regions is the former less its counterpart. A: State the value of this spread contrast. 0.0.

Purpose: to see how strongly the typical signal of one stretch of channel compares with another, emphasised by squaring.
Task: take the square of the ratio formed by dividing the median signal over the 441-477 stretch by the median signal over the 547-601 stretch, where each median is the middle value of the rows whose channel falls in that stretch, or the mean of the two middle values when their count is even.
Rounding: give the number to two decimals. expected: 0.96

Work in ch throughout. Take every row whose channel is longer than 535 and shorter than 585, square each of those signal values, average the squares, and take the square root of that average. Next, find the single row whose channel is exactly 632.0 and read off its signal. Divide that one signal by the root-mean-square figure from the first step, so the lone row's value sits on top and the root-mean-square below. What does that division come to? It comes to 1.10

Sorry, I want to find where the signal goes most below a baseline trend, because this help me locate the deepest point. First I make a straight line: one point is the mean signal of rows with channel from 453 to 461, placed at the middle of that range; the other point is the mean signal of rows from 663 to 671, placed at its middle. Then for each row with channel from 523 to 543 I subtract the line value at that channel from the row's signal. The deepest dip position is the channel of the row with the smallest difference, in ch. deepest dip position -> 538.0 ch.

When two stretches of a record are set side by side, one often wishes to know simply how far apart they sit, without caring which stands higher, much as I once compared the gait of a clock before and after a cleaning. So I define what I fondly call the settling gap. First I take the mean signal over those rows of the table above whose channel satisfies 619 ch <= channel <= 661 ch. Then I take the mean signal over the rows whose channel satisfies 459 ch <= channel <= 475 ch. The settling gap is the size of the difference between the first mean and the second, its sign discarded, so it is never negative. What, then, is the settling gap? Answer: 0.074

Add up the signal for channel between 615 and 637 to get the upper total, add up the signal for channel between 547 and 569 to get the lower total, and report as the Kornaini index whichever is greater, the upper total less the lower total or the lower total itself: 49.9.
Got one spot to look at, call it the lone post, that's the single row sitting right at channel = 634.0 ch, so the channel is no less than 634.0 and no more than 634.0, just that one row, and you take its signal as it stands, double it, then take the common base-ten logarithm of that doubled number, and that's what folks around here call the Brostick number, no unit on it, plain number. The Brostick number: 0.994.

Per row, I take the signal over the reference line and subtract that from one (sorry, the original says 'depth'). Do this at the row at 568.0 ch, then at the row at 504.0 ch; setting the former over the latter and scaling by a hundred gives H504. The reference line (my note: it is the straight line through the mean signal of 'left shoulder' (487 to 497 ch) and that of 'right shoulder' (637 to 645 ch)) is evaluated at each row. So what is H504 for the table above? 62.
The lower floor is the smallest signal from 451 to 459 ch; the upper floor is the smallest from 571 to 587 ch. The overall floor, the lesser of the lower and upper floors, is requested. 4.27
